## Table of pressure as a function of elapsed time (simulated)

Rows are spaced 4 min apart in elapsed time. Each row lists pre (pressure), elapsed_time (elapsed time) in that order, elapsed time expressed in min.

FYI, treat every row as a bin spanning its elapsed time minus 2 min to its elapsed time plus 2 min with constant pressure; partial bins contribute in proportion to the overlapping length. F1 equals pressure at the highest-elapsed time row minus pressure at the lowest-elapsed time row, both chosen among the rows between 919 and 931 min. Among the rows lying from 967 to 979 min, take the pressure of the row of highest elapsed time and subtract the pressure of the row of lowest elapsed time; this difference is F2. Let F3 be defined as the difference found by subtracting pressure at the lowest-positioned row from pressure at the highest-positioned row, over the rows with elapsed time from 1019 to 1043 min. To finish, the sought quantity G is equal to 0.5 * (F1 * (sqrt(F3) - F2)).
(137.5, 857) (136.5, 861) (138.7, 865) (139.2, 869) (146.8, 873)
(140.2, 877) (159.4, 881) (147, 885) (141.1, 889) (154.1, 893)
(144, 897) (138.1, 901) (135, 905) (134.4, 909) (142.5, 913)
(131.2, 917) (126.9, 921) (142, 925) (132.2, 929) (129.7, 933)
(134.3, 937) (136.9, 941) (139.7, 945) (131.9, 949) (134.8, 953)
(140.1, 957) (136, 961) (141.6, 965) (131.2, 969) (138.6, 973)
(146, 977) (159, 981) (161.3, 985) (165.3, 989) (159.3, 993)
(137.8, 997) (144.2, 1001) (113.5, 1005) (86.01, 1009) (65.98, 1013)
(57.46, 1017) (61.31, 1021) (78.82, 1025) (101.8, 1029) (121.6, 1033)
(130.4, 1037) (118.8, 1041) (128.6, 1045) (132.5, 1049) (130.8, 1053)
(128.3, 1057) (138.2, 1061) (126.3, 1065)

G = -19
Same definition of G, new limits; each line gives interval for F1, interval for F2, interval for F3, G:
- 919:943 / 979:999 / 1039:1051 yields 125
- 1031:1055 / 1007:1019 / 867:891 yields 138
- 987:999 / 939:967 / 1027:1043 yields 8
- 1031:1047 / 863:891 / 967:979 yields 5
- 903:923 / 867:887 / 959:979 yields 19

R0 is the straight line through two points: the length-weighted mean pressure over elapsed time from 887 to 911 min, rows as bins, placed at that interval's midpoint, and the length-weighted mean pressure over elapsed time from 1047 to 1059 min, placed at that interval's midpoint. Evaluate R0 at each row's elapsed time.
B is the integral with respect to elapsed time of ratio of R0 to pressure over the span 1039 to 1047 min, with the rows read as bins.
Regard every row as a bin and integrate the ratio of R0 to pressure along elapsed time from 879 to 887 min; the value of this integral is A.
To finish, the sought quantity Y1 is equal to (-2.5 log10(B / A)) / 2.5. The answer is -0.06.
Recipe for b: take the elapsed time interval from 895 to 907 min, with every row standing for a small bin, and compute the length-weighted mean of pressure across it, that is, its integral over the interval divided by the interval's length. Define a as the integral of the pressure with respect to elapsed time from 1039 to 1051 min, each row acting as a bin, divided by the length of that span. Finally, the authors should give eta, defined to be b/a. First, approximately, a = 127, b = 139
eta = 1.10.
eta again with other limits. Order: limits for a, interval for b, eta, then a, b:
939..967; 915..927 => 0.97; 137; 133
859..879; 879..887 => 1.09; 140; 153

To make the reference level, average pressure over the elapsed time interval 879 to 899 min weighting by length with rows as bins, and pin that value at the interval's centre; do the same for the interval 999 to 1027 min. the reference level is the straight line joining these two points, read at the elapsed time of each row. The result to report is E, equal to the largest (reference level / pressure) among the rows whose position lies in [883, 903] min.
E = 1.06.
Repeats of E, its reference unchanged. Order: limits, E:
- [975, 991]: 0.72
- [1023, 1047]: 1.02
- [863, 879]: 1.16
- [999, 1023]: 1.47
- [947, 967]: 0.90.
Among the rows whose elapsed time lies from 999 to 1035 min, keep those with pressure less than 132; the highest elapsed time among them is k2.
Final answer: 1033 min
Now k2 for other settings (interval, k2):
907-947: 933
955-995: 969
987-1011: 1009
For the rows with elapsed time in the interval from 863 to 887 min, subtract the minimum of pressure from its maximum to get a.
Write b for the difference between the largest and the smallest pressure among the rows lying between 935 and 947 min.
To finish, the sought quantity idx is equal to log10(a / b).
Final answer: 0.58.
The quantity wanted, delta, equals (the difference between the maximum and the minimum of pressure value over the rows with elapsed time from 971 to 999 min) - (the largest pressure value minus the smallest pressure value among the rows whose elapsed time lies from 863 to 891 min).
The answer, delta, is 7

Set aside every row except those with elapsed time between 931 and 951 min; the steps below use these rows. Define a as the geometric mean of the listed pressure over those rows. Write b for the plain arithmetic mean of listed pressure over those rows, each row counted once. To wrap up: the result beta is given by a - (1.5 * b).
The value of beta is -67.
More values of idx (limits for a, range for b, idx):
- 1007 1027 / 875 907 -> 0.07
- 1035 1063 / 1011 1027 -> -0.04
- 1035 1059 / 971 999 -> -0.30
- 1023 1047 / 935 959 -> 0.80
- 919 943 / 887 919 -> -0.18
